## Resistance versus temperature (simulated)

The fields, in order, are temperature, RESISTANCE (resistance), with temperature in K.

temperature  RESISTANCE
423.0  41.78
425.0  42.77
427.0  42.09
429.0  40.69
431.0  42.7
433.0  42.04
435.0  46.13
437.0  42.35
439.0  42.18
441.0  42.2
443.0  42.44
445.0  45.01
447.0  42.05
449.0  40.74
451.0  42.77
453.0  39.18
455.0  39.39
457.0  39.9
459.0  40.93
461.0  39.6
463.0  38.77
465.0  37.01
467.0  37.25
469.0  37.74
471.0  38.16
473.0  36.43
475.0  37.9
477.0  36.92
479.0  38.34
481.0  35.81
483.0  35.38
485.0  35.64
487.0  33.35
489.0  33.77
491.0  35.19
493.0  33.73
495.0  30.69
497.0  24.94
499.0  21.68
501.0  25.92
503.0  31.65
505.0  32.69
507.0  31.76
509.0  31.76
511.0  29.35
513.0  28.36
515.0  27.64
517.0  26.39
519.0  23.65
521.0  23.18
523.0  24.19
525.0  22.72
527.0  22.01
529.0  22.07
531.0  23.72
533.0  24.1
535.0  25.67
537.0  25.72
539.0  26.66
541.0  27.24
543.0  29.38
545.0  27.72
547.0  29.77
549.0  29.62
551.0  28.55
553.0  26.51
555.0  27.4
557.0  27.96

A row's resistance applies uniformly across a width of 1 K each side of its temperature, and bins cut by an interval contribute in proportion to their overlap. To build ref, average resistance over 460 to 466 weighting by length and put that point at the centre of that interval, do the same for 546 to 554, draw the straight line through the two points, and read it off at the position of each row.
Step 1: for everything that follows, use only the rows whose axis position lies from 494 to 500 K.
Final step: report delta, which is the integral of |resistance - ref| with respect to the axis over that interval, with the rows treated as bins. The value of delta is 53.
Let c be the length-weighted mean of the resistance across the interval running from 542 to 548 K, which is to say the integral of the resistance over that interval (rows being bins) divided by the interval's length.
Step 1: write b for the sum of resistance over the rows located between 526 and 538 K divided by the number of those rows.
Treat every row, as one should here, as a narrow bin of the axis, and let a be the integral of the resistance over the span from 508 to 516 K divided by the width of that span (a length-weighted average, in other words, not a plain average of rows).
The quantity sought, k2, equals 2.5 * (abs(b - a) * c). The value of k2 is 391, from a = 29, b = 24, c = 29.0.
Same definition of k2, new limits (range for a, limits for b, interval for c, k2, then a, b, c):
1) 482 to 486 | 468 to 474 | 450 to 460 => 195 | 36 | 37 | 40.4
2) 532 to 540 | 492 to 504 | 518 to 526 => 150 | 26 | 28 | 23.4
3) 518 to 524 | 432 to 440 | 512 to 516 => 1365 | 24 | 43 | 28.0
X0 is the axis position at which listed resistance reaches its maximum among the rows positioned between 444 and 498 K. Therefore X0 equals 445.0 K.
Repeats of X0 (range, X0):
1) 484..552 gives 485.0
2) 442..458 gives 445.0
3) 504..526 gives 505.0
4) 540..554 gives 547.0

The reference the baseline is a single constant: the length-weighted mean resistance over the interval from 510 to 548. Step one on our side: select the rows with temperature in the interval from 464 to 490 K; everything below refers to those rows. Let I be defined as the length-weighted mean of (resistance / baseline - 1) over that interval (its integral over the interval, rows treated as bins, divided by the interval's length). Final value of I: 0.4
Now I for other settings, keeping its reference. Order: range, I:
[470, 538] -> 0.2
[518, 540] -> -0.1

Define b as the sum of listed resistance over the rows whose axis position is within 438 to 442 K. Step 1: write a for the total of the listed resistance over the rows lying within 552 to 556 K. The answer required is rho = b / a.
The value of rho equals 1.57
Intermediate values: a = 54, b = 84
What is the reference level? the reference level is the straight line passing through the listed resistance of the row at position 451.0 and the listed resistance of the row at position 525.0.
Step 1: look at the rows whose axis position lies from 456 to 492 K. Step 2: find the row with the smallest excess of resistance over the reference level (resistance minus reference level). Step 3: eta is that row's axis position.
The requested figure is 465.0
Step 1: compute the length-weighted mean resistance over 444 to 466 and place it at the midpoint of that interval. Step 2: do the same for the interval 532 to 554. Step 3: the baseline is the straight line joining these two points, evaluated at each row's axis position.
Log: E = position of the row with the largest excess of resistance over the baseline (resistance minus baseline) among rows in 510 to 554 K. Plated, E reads 549.0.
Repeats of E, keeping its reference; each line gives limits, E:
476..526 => 479.0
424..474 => 445.0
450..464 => 451.0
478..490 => 479.0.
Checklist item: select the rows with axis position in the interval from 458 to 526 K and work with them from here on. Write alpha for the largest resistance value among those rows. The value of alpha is 40.93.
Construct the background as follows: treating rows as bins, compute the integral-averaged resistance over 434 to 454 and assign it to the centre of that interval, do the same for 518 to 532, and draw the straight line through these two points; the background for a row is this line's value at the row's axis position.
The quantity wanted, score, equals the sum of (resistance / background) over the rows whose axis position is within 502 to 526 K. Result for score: 12.9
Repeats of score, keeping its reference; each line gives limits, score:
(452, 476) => 12.3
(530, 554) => 17.3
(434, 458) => 12.0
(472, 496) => 12.9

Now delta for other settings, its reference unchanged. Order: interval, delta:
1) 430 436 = 11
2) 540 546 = 8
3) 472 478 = 3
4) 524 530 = 54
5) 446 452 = 11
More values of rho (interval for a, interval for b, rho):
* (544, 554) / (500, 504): 0.40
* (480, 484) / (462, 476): 3.70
